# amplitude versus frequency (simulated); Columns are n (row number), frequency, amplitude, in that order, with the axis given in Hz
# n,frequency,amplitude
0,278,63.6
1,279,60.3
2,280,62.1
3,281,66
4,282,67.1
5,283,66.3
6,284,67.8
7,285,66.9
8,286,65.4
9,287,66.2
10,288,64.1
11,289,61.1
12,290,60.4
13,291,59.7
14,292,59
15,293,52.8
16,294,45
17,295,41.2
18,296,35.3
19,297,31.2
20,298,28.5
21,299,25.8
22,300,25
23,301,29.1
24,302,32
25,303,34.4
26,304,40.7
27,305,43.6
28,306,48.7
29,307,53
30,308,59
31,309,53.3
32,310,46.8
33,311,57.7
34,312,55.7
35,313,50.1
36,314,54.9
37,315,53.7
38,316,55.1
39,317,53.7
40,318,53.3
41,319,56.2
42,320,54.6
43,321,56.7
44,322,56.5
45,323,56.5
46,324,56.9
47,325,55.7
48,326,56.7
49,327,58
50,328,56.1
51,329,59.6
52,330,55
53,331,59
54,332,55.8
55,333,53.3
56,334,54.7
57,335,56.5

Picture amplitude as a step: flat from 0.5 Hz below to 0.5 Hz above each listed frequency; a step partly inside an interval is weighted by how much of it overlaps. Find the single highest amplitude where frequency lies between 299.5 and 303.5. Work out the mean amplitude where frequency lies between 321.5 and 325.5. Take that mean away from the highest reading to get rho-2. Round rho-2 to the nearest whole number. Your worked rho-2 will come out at -22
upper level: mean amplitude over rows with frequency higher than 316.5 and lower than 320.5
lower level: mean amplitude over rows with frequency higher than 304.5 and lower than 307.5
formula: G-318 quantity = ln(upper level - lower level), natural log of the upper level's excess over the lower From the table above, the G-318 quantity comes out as 1.79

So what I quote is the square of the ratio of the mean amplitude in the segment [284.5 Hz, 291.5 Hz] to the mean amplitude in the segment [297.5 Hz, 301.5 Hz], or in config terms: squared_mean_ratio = 5.5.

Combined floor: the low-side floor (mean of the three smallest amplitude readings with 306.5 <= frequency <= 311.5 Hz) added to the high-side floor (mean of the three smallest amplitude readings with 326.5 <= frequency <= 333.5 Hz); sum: 106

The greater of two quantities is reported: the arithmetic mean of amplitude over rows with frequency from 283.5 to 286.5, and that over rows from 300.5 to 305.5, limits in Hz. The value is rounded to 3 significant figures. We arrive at 66.7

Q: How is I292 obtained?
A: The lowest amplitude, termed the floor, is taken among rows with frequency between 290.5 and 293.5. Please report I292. 52.8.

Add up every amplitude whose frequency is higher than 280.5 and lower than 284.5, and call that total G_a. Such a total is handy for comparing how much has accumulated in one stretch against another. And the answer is 267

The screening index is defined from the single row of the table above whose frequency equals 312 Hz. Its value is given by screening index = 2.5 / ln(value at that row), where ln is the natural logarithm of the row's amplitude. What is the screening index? 0.622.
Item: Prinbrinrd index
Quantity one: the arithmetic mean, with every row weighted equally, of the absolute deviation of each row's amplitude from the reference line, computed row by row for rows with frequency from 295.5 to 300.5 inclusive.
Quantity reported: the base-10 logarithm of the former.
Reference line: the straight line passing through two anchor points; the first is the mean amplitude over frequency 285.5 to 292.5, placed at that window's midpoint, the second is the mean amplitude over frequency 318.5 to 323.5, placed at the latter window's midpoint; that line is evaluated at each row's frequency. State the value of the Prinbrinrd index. 1.5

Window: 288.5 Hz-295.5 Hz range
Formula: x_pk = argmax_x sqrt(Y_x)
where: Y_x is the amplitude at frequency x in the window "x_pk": 289 Hz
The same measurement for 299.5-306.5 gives 306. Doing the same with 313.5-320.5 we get 319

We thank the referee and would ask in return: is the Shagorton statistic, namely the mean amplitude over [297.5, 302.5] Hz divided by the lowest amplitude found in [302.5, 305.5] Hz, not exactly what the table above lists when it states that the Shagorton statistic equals 0.82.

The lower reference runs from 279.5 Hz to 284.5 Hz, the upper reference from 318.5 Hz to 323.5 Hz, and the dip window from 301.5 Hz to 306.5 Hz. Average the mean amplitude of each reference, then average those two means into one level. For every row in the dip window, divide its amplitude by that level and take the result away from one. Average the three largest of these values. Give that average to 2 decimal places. 0.41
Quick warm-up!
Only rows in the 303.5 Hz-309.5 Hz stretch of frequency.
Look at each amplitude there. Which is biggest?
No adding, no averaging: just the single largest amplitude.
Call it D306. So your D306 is 59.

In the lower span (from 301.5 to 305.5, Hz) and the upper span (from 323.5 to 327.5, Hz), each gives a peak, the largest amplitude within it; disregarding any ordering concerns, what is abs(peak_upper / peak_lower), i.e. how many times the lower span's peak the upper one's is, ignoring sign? 1.3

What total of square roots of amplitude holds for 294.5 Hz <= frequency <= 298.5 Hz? 23.3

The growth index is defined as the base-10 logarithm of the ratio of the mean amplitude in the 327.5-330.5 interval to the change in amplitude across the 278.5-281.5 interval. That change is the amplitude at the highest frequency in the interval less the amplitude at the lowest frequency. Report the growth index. 1.0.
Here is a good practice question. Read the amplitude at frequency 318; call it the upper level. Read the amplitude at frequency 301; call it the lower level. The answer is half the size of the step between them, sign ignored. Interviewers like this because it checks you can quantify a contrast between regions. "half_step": 12.1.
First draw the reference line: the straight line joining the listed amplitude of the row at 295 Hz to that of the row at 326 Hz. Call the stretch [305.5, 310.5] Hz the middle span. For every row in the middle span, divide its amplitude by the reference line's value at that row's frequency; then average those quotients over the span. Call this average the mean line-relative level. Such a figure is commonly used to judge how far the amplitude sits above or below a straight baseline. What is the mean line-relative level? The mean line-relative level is 1.09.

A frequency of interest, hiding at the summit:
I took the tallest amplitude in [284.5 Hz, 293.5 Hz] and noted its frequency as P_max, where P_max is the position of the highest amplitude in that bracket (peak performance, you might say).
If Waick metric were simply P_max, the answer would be 285 Hz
